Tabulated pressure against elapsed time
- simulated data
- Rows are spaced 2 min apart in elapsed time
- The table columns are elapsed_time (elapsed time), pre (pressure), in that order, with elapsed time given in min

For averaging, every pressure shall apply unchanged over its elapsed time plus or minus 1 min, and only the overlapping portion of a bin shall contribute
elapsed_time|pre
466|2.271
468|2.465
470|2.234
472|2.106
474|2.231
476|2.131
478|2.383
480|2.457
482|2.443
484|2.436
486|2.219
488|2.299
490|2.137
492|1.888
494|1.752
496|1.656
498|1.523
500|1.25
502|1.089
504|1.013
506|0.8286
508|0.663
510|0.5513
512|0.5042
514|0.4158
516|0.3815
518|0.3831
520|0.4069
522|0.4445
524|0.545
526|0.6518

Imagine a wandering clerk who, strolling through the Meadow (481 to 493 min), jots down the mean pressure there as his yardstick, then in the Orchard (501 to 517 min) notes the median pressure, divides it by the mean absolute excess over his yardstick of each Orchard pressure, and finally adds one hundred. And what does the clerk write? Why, 100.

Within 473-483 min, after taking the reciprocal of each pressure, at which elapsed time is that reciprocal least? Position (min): 480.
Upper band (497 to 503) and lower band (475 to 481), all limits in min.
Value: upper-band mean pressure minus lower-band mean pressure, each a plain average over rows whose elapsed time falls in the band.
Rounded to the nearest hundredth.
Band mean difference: -1.04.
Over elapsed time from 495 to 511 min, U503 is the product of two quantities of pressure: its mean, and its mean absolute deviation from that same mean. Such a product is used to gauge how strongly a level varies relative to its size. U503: 0.33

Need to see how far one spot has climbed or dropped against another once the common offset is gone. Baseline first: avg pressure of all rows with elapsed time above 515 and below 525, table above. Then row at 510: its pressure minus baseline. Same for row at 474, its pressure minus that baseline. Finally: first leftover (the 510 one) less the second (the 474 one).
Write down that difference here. -1.7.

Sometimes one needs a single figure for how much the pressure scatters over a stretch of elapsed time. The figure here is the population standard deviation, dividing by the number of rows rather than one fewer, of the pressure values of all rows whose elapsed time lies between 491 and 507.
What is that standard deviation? 0.36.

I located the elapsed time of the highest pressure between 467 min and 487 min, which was 468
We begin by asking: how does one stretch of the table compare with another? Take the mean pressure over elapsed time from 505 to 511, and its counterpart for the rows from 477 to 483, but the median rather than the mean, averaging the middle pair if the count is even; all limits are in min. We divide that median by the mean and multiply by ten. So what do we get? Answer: 36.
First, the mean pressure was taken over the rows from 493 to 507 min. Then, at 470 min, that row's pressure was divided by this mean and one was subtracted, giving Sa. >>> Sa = 0.7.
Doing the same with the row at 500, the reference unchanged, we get 0.0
